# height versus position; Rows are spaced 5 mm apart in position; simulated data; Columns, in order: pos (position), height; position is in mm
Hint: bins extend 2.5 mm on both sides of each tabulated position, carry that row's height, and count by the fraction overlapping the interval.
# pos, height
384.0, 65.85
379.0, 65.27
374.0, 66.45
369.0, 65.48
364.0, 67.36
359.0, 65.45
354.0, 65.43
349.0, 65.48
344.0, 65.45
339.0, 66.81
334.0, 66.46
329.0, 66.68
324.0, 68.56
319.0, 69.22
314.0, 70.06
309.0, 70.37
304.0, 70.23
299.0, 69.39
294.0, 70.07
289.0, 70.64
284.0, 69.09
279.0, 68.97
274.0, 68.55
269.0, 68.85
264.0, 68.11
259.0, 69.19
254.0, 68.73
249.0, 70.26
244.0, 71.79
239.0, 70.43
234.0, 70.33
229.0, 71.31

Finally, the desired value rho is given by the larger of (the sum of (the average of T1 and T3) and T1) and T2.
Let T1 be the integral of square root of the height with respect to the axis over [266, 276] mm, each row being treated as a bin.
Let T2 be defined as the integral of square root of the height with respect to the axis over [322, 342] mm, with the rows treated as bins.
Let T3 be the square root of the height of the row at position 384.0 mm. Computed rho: 164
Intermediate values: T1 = 83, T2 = 164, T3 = 8.11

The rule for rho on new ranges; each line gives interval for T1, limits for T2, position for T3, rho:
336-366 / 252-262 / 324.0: 370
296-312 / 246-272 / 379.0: 216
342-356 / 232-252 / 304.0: 174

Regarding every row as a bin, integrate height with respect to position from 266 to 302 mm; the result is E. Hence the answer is 2497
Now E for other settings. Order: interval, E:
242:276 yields 2357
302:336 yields 2340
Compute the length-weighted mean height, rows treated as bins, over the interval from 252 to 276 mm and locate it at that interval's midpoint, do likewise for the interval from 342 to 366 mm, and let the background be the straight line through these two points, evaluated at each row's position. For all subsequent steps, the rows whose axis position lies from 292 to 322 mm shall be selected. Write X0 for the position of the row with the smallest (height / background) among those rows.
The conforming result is 299.0 mm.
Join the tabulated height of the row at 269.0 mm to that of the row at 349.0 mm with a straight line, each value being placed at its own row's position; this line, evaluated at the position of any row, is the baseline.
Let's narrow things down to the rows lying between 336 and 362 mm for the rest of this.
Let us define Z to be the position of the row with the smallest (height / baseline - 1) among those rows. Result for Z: 344.0 mm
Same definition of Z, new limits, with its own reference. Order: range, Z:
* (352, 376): 354.0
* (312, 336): 334.0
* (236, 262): 254.0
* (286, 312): 299.0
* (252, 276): 264.0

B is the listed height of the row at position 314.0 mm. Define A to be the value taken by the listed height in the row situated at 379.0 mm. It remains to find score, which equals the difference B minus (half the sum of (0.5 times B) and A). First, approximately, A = 65.27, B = 70.06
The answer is 20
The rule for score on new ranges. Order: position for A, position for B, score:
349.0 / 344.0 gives 16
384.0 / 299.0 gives 19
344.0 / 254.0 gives 19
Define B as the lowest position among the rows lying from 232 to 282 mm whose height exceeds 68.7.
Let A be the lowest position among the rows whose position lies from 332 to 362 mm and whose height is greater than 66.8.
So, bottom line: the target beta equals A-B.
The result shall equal 105 mm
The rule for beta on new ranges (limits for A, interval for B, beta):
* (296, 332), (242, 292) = 55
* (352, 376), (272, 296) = 85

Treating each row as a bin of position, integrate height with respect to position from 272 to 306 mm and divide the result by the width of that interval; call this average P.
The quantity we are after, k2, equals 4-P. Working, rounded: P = 69.6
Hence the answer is -65.6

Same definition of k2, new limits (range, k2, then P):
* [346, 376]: -61.9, 65.9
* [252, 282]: -64.7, 68.7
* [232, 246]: -66.8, 70.8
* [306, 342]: -64.3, 68.3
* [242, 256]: -66.3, 70.3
